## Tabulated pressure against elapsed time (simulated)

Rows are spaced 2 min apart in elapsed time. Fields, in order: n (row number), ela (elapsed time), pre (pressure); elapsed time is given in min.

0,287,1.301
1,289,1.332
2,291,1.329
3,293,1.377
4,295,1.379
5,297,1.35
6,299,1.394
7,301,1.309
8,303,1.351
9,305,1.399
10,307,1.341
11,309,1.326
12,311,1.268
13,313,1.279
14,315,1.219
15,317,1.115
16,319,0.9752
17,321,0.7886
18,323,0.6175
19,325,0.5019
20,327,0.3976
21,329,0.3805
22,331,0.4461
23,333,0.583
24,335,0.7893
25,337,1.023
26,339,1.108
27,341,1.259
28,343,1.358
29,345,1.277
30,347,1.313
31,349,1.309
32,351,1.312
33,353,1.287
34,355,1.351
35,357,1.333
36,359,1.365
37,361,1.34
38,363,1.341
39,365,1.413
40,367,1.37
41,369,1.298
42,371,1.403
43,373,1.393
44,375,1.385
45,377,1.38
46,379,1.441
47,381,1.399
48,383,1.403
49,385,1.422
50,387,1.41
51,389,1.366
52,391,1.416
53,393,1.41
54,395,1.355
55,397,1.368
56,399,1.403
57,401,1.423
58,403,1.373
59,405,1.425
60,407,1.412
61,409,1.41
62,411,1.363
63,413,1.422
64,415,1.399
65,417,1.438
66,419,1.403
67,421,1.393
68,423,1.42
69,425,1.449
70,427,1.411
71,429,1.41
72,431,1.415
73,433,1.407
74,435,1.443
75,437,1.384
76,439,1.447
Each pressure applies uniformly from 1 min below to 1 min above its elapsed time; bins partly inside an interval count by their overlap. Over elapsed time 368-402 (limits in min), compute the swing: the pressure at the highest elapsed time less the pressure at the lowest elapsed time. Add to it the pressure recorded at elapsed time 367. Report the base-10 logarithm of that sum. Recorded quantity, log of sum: 0.17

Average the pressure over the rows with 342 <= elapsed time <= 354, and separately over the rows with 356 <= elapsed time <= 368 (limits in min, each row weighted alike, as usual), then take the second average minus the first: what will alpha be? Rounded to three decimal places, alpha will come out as 0.051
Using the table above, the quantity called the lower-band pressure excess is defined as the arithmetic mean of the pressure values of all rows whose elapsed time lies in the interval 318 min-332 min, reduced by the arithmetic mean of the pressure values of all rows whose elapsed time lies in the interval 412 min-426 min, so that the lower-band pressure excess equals -0.83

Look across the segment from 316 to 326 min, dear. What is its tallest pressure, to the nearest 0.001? 1.115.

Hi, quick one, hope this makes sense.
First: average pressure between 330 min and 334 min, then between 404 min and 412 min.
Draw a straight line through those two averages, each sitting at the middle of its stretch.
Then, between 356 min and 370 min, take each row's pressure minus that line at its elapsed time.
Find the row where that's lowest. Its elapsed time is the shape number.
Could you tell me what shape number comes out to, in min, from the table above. 369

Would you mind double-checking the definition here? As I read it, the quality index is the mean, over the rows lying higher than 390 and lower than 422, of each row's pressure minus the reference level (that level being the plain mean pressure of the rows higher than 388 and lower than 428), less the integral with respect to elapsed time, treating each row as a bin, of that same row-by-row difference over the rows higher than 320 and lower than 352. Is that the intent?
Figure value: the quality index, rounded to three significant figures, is 16.0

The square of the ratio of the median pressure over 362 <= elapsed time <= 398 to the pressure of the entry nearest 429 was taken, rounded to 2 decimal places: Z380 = 0.98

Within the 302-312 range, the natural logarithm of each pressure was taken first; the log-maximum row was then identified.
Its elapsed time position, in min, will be 305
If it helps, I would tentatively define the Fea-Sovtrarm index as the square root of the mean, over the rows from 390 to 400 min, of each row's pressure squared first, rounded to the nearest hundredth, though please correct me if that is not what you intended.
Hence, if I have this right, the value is 1.39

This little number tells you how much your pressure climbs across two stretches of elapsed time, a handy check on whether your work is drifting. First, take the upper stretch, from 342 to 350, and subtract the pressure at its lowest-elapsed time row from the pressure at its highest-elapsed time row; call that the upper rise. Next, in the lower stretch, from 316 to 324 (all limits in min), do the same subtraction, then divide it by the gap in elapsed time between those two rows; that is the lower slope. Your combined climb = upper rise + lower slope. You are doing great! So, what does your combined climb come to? -0.13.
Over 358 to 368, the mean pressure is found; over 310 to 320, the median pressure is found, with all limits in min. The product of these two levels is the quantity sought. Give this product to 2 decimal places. 1.66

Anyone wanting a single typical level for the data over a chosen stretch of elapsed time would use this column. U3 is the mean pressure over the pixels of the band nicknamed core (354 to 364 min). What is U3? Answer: 1.35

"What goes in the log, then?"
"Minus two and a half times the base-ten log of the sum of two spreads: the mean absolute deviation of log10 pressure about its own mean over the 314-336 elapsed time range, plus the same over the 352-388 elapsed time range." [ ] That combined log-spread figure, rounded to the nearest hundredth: 1.98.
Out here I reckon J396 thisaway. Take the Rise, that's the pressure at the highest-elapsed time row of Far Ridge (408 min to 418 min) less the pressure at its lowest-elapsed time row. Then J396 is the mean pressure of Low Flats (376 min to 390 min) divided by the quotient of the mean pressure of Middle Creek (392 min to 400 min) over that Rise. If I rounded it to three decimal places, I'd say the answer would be 0.028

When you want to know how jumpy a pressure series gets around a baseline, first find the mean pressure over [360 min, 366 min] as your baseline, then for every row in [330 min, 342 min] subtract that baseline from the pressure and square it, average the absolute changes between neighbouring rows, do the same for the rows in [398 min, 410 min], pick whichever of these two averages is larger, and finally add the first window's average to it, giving 0.33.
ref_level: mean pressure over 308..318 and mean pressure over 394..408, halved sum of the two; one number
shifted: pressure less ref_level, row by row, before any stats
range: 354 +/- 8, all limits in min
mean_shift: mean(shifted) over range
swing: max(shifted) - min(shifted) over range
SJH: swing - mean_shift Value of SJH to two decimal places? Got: 0.07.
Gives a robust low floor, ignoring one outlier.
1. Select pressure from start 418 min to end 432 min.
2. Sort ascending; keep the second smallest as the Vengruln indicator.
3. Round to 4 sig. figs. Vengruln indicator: 1.403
